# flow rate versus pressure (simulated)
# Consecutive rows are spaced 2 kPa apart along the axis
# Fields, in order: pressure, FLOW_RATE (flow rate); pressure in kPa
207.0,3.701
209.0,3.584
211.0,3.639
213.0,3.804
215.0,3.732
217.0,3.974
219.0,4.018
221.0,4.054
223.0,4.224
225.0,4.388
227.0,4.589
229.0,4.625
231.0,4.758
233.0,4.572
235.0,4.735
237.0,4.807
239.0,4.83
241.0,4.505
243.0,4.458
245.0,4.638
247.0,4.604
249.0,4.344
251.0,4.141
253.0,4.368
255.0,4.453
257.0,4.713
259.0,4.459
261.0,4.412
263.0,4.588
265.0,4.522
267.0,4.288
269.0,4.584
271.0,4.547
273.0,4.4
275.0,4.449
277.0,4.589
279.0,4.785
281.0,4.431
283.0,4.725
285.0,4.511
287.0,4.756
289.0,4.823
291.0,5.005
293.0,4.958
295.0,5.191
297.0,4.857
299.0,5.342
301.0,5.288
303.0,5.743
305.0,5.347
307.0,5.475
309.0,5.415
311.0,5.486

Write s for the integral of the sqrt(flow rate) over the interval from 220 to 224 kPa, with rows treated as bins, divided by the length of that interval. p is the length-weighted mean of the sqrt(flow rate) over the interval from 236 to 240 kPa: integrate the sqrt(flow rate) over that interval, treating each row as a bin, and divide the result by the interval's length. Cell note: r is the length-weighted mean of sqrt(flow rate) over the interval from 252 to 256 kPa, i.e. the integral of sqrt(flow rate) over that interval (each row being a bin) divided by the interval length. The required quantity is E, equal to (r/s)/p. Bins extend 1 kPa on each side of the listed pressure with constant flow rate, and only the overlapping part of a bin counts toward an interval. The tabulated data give 0.47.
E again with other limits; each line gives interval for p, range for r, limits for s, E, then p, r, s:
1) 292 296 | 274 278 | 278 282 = 0.44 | 2.25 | 2.13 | 2.15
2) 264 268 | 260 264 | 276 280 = 0.47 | 2.10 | 2.12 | 2.16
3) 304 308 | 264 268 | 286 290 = 0.41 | 2.33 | 2.10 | 2.19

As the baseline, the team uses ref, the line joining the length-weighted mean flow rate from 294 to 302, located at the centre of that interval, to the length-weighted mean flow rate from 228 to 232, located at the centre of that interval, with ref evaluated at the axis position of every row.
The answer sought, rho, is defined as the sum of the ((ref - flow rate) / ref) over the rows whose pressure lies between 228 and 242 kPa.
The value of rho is 0.05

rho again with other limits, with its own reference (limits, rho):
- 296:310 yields -0.20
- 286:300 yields 0.20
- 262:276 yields 0.68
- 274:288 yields 0.61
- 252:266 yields 0.56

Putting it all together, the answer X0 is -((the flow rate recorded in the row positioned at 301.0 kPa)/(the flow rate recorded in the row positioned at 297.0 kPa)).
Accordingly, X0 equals -1.09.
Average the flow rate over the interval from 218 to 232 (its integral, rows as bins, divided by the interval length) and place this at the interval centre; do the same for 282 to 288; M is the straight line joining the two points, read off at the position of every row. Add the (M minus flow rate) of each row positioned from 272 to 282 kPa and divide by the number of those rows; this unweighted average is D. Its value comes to 0.1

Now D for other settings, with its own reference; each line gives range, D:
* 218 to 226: 0.2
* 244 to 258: 0.0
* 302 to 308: -0.8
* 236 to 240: -0.4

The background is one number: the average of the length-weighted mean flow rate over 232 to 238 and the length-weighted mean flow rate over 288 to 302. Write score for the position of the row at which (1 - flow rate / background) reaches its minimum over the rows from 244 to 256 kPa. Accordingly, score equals 245.0 kPa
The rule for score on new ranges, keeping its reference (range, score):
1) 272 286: 279.0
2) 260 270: 263.0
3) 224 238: 237.0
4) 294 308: 303.0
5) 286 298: 295.0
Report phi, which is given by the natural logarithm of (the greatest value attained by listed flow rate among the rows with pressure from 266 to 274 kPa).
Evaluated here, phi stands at 1.52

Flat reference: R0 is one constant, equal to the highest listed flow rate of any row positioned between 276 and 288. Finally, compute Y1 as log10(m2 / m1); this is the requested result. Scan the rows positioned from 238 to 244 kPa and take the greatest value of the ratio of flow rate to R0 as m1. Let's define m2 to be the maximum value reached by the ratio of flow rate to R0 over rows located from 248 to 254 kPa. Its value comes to -0.04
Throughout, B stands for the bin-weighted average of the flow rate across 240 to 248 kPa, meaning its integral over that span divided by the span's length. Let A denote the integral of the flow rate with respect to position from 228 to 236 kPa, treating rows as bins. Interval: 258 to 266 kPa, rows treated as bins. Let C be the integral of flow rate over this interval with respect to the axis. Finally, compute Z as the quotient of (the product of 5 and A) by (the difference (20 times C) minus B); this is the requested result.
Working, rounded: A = 37.4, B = 4.55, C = 36.0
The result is 0.262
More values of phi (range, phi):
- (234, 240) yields 1.57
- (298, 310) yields 1.75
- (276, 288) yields 1.57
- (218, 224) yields 1.44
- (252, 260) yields 1.55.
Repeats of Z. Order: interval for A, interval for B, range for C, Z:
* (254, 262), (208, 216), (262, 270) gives 0.252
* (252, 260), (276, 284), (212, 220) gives 0.292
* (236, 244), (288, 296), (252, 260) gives 0.260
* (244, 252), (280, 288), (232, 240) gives 0.235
